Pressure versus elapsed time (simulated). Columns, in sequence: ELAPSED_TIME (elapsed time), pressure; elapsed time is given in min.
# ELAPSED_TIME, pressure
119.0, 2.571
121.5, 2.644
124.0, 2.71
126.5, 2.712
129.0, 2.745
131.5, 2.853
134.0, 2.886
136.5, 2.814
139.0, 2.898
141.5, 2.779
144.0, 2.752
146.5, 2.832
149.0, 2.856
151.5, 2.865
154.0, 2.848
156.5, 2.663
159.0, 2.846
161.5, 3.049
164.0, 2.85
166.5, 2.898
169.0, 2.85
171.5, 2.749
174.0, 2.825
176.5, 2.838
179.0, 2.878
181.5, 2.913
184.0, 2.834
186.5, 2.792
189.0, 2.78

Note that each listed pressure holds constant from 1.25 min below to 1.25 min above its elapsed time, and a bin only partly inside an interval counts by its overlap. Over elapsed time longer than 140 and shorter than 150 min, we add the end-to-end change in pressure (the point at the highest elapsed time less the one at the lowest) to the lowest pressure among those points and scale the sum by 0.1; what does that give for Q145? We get 0.283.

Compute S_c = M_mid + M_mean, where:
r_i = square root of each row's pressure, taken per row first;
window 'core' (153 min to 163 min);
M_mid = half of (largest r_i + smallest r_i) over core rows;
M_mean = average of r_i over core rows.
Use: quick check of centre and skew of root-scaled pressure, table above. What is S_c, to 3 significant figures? 3.38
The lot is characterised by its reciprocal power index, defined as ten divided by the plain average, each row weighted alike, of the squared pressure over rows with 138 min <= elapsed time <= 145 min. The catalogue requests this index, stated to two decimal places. 1.27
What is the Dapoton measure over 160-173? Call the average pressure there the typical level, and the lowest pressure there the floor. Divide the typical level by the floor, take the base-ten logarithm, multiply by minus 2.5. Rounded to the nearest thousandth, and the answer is -0.050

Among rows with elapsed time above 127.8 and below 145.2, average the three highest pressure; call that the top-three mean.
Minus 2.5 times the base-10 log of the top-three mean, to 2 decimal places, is -1.15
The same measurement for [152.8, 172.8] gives -1.17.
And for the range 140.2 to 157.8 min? -1.14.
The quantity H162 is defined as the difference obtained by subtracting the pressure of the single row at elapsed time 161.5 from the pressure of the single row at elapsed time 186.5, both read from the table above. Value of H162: -0.26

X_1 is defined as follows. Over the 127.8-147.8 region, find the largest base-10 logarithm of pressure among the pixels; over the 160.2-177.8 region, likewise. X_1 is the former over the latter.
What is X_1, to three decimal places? 0.954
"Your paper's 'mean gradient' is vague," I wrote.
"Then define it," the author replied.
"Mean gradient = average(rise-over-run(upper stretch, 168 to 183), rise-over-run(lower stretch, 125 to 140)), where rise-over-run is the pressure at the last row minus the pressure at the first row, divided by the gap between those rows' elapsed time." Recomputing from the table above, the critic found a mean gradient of 0.0100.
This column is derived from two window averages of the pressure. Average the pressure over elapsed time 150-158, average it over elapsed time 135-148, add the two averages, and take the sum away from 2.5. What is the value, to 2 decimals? -3.11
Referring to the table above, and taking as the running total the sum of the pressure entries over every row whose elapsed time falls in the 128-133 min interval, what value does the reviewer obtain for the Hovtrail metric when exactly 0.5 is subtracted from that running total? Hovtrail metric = 5.10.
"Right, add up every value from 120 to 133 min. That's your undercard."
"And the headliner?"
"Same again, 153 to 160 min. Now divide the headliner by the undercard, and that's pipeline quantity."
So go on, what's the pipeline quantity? 0.61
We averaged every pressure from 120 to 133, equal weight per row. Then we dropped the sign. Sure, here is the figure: 2.733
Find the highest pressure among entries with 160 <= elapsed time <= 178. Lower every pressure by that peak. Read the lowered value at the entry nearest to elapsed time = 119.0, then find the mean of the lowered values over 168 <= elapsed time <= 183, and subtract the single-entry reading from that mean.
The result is 0.27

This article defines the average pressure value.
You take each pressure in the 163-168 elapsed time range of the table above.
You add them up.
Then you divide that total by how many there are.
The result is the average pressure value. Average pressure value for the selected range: 2.87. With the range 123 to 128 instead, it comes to 2.71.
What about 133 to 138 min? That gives 2.85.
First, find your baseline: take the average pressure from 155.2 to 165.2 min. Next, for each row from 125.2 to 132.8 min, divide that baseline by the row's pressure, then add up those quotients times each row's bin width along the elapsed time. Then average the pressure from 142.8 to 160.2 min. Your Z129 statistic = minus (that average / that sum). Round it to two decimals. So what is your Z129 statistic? -0.36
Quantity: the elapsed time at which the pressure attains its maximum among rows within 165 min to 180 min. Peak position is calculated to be 166.5 min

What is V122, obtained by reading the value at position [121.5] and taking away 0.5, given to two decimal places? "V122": 2.14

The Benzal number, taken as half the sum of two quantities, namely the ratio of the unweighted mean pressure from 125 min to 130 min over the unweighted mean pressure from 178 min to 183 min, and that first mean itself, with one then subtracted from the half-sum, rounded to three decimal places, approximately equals 0.835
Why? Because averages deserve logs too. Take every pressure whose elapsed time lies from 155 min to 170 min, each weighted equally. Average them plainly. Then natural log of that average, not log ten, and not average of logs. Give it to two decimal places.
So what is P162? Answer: 1.05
